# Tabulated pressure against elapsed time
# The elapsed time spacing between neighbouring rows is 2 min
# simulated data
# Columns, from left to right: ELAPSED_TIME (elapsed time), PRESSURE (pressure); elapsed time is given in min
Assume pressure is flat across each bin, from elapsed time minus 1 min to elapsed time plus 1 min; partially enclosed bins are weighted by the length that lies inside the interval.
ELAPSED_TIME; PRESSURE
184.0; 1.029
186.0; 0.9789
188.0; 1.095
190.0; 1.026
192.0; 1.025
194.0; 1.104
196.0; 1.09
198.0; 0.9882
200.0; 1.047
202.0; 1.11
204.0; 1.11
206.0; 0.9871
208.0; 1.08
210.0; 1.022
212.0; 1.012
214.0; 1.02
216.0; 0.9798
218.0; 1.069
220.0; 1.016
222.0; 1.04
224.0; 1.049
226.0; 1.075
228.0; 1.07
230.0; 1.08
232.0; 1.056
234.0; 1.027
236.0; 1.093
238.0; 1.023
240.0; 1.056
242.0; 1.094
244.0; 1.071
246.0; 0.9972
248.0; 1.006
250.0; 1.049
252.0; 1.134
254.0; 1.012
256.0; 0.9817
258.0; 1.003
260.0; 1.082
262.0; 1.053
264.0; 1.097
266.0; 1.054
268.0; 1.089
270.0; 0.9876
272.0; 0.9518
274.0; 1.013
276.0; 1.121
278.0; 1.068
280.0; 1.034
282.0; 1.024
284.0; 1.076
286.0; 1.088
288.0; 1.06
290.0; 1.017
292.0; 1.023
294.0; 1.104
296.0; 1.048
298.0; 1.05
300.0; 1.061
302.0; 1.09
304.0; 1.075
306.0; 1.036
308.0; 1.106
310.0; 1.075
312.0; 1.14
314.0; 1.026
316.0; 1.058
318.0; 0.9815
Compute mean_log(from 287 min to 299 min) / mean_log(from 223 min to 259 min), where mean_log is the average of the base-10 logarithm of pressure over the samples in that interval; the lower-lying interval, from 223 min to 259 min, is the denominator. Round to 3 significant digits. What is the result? 1.04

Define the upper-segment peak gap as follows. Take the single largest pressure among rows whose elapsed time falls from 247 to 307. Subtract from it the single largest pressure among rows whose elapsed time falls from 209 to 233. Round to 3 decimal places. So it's 0.054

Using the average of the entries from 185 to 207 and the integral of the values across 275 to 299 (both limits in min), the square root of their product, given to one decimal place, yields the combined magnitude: 5.2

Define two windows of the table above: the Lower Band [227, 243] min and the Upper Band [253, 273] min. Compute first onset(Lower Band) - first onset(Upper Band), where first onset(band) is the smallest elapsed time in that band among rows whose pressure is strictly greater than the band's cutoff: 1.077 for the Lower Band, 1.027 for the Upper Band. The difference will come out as -30 min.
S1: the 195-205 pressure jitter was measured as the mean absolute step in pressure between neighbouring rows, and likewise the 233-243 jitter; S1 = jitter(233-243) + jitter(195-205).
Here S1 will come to 0.11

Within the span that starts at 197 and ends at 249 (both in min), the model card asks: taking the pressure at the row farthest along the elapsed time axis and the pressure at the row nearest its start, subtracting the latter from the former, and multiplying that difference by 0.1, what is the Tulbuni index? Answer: 0.002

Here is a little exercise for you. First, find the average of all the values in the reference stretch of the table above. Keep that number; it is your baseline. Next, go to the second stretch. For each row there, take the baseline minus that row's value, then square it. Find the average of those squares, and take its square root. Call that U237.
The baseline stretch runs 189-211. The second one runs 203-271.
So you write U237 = 0.040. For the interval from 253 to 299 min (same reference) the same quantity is 0.043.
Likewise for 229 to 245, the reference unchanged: 0.027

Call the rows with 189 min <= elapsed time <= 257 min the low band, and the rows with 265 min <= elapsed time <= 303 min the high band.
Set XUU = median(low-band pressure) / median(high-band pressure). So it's 0.99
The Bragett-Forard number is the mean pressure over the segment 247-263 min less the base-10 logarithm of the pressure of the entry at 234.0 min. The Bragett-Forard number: 1.03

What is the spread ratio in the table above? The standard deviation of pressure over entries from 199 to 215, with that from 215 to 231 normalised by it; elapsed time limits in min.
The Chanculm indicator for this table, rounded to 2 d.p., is 0.74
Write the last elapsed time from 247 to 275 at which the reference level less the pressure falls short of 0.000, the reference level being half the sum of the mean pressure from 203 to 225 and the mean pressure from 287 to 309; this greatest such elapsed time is 268.0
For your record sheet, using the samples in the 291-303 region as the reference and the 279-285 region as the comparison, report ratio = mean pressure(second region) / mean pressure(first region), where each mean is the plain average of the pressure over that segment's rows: 0.98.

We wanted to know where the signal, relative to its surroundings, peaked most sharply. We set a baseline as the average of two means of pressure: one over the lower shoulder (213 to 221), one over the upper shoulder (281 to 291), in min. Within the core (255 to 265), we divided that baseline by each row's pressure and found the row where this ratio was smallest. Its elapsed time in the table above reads 264.0 min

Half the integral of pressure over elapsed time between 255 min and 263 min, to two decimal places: 4.12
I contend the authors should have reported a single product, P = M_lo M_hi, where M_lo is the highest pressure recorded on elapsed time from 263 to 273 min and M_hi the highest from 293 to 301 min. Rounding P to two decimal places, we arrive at 1.21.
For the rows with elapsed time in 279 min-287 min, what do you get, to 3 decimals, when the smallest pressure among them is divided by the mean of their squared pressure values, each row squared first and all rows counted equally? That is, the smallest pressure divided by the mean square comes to 0.919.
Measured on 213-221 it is 0.939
